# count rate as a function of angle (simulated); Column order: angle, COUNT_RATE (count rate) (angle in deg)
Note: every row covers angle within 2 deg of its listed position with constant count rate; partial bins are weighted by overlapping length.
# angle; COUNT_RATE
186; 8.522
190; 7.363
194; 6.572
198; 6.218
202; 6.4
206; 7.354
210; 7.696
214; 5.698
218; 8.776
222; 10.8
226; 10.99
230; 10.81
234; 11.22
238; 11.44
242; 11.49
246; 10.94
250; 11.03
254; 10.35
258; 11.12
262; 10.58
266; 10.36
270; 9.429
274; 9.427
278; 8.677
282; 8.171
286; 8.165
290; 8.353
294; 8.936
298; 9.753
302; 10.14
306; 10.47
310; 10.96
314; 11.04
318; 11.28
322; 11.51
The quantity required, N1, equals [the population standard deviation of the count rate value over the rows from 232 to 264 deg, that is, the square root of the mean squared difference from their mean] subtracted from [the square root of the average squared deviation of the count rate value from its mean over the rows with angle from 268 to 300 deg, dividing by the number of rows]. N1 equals 0.2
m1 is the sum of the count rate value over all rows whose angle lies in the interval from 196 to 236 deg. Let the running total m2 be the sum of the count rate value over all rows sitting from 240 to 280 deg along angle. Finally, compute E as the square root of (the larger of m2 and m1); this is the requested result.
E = 10.2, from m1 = 86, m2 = 103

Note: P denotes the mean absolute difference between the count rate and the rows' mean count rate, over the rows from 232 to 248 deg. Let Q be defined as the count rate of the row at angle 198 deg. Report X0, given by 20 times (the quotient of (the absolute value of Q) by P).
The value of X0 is 646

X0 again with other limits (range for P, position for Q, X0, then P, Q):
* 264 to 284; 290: 265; 0.63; 8.353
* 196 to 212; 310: 361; 0.61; 10.96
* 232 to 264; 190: 493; 0.30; 7.363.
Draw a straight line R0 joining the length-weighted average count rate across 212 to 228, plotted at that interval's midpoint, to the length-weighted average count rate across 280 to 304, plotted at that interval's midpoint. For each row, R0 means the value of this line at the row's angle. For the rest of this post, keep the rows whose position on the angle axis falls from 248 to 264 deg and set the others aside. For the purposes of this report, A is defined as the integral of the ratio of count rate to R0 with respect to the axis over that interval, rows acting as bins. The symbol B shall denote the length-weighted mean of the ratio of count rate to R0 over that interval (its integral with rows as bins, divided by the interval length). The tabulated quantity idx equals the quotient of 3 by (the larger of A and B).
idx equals 0.16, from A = 19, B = 1.20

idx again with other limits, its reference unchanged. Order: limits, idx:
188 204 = 0.26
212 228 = 0.19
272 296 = 0.13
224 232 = 0.31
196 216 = 0.20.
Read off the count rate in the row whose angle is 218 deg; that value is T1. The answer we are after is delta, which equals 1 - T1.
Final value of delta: -8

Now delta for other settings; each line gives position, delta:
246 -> -10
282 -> -7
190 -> -6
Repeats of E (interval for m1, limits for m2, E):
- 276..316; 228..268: 10.5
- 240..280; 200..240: 10.2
